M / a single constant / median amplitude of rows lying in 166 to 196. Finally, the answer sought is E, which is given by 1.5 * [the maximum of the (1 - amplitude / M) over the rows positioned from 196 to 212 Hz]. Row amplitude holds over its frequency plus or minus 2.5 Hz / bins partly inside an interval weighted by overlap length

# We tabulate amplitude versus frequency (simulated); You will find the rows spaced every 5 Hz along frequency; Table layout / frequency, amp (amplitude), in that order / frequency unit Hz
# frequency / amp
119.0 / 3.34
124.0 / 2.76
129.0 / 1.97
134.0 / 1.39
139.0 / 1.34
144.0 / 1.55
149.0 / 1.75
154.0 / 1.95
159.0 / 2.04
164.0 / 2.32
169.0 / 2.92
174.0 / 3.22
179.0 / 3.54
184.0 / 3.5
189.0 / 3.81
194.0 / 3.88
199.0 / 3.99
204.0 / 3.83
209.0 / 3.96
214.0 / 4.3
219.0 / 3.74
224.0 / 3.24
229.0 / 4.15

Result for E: -0.1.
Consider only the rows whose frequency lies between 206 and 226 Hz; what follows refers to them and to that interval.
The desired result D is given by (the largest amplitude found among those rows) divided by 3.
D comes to 1.43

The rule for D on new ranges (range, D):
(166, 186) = 1.18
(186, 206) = 1.33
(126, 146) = 0.66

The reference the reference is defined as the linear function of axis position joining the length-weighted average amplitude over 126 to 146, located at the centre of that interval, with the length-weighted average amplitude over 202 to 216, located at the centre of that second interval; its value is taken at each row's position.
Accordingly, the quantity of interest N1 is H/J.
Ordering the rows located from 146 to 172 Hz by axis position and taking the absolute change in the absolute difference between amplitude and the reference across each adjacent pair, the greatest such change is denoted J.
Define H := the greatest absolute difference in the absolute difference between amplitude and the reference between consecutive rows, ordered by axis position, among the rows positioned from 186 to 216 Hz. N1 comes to 2.3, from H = 0.27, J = 0.11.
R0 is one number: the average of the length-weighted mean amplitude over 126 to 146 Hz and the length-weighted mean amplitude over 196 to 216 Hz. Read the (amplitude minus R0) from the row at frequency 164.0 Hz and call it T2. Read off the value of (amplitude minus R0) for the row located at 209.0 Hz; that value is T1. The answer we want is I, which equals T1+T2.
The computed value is 0.7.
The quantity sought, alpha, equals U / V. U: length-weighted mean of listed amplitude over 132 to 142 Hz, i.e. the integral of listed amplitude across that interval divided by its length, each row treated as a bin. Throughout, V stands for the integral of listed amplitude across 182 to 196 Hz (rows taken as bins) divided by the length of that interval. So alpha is 0.4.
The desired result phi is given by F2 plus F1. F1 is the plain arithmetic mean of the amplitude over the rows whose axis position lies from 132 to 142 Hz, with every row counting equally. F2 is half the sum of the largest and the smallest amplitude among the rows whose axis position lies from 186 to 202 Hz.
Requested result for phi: 5.3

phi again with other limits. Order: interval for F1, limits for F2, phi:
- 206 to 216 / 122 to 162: 6.2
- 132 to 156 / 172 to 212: 5.2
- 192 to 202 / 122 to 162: 6.0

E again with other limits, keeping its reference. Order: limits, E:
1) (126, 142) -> 0.9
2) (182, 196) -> 0.0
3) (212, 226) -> 0.1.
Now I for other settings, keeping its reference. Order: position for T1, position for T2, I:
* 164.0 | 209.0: 0.7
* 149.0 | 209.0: 0.1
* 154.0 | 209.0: 0.3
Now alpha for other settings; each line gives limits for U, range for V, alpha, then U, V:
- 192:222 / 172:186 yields 1.2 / 3.9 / 3.4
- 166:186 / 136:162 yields 1.9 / 3.3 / 1.7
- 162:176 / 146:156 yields 1.5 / 2.8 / 1.8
